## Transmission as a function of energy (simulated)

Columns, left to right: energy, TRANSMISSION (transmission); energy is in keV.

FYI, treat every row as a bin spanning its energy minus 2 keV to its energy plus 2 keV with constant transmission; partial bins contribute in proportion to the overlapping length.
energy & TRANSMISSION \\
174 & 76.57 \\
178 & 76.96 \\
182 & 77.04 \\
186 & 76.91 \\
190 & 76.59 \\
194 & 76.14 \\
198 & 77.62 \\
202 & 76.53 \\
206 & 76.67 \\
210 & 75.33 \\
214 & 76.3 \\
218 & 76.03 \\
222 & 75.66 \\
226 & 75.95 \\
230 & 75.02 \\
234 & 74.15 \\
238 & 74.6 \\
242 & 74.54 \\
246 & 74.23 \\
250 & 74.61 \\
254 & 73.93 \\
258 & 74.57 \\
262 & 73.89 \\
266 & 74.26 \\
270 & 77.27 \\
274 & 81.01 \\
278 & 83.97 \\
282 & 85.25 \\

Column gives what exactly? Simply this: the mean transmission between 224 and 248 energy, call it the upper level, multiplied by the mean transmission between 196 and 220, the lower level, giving 5712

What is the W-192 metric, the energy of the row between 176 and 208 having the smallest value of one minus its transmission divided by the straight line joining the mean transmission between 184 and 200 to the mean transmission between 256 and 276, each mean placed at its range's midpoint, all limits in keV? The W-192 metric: 198 keV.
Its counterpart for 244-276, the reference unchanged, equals 274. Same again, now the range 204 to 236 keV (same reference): 206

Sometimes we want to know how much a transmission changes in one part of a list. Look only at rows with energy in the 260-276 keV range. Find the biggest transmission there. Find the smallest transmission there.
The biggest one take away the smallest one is 7.1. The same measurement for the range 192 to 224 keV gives 2.3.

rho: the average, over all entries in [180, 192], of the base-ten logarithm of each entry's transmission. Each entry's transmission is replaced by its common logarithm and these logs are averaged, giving 1.89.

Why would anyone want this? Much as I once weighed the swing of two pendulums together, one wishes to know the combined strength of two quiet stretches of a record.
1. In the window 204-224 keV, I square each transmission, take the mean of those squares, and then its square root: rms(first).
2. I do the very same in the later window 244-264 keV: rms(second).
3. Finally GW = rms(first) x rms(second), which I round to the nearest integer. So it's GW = 5643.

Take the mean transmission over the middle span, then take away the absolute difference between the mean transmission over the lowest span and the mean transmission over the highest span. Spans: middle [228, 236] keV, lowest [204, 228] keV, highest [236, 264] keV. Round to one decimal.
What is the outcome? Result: 72.9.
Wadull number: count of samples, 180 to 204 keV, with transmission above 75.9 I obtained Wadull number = 6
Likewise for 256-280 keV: 3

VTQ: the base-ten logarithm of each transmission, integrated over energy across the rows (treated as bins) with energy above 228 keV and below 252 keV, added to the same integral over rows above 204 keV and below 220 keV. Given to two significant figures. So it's 75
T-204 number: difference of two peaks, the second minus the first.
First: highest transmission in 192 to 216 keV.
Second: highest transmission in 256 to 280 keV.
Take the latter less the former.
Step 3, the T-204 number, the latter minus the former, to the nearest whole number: 6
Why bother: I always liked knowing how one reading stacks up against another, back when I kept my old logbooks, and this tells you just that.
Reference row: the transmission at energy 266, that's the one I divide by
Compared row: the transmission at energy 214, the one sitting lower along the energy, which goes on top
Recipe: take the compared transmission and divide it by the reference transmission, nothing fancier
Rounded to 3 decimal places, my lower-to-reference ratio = 1.027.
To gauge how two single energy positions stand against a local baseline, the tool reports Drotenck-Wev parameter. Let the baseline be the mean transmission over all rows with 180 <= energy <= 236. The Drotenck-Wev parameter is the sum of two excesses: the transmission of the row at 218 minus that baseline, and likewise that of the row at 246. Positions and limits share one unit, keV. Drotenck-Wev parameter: -2.0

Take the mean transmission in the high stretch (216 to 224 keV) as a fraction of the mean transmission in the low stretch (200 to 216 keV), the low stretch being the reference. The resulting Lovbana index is 0.995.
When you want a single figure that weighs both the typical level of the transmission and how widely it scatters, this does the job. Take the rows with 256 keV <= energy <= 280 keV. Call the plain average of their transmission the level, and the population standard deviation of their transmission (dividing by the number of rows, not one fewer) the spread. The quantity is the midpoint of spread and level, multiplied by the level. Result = 3150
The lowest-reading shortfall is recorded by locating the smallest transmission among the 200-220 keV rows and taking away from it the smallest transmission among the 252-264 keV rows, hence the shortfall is 1.4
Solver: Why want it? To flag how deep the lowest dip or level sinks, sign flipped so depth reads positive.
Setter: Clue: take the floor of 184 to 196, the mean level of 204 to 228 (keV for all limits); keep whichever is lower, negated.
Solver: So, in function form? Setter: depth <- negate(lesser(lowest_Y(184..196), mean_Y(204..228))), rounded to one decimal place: -76.0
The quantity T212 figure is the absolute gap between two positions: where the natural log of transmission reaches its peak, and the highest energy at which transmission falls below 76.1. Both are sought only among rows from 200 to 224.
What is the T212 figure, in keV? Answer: 16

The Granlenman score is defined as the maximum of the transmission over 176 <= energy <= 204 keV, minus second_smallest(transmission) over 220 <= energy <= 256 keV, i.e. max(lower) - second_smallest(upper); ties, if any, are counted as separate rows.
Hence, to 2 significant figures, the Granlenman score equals 3.5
